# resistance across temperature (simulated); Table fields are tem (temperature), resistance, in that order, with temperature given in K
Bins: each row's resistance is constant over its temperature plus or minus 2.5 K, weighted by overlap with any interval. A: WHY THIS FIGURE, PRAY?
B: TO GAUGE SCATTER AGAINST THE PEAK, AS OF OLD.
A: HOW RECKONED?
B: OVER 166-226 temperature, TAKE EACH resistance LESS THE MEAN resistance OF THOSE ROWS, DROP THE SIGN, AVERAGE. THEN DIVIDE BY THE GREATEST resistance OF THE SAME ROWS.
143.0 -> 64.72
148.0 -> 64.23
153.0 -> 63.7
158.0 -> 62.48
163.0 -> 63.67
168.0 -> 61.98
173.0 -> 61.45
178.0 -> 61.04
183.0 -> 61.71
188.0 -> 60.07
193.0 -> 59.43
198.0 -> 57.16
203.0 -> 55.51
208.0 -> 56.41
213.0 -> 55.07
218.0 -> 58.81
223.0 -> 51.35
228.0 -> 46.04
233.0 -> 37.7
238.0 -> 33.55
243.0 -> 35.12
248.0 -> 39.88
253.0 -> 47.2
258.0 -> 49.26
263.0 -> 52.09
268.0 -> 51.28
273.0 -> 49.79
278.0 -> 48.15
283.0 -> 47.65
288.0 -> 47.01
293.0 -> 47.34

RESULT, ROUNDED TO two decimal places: 0.04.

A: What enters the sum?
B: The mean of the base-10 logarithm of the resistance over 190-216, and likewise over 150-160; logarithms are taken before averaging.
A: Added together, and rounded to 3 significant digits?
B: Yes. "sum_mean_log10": 3.55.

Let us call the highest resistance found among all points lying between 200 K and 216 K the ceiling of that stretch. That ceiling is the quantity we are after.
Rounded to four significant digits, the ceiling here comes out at 56.41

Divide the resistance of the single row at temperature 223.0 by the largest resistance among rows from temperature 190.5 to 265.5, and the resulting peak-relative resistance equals 0.86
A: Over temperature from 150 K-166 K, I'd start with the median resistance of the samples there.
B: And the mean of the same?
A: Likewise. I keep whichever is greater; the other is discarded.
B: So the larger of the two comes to 64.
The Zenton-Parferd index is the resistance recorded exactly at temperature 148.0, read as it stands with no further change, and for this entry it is 64.23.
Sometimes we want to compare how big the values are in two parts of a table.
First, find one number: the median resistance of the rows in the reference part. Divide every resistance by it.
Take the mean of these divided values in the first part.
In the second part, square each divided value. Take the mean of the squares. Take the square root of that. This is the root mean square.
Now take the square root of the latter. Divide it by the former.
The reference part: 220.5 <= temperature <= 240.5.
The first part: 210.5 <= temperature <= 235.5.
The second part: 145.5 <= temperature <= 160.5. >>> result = 1.04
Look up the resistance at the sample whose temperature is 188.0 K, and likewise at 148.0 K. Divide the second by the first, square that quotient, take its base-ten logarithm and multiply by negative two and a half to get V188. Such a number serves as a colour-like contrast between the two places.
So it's -0.1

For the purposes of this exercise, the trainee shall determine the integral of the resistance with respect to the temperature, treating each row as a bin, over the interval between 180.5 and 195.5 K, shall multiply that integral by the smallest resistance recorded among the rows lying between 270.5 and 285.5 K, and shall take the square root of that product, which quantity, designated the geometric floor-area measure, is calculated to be 208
